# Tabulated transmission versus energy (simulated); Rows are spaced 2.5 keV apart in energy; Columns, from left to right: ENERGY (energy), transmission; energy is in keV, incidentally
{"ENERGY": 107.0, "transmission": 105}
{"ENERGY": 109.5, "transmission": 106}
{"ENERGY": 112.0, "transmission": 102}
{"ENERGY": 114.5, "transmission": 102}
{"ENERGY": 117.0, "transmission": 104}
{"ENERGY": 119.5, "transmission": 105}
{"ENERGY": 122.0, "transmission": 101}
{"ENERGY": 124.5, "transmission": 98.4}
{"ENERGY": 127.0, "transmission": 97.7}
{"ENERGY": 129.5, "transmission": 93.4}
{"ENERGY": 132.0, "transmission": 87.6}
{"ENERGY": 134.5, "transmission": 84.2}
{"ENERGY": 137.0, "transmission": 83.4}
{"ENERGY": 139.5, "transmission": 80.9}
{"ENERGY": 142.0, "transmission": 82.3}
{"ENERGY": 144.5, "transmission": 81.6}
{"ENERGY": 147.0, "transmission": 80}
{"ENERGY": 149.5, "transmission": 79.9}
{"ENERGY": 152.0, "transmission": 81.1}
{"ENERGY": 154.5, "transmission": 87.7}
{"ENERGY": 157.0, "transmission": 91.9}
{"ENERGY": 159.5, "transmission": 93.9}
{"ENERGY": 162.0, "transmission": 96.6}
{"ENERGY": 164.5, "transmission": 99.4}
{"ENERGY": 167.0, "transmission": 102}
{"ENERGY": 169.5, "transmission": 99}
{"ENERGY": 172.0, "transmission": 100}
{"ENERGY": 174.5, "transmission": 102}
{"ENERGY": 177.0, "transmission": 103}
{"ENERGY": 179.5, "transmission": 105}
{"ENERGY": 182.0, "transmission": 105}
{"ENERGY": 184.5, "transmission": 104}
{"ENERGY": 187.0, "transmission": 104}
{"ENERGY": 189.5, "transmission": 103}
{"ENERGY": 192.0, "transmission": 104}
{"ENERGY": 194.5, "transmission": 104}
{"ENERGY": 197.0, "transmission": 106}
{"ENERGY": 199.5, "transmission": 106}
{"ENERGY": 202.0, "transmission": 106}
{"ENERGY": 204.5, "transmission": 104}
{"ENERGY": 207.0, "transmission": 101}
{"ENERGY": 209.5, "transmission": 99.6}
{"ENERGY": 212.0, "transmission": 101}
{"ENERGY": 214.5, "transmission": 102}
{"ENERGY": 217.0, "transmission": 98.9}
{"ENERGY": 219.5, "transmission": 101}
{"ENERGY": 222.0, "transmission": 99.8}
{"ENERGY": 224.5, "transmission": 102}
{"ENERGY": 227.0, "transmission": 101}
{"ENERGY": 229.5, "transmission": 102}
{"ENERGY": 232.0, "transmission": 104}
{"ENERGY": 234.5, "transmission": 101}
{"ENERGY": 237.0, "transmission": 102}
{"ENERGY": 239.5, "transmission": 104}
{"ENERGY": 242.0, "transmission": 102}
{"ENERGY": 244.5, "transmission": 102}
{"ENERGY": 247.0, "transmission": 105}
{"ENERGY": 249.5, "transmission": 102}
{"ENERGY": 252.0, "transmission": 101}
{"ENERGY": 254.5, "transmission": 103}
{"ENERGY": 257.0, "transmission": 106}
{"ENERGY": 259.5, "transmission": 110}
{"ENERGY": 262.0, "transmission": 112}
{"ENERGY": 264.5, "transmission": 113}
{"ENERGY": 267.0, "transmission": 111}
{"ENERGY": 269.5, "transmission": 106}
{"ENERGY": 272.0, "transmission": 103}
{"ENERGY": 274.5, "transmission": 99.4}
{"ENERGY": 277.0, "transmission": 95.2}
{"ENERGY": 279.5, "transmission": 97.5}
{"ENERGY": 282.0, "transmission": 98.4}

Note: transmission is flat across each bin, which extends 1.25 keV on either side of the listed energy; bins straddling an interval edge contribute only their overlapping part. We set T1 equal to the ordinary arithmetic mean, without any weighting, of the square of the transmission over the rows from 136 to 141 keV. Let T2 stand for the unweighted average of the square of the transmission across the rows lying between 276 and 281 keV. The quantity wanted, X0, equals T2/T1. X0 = 1.38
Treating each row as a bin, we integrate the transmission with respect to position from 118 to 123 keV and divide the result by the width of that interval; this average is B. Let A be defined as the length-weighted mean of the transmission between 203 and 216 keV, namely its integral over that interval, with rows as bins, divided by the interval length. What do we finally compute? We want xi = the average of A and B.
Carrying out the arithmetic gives 102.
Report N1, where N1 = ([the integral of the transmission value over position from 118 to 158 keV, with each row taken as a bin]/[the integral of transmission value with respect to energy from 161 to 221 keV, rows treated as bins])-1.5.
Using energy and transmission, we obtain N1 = -0.9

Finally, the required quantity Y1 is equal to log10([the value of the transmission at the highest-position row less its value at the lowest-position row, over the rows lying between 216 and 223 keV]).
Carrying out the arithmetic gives 0.0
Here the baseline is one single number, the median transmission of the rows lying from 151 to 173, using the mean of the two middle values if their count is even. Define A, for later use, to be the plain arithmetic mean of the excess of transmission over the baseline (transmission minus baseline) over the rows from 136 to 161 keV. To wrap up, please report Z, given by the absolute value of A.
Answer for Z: 12.3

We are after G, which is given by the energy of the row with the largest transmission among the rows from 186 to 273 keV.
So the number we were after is 264.5 keV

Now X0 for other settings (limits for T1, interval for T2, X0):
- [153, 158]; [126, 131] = 1.13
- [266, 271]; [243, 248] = 0.91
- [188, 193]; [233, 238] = 0.96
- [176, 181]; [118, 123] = 0.98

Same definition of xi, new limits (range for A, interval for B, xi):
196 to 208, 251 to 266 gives 106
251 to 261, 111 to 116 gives 104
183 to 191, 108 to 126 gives 103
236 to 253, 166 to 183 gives 102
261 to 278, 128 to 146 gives 95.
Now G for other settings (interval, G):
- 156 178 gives 177.0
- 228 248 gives 247.0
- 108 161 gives 109.5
